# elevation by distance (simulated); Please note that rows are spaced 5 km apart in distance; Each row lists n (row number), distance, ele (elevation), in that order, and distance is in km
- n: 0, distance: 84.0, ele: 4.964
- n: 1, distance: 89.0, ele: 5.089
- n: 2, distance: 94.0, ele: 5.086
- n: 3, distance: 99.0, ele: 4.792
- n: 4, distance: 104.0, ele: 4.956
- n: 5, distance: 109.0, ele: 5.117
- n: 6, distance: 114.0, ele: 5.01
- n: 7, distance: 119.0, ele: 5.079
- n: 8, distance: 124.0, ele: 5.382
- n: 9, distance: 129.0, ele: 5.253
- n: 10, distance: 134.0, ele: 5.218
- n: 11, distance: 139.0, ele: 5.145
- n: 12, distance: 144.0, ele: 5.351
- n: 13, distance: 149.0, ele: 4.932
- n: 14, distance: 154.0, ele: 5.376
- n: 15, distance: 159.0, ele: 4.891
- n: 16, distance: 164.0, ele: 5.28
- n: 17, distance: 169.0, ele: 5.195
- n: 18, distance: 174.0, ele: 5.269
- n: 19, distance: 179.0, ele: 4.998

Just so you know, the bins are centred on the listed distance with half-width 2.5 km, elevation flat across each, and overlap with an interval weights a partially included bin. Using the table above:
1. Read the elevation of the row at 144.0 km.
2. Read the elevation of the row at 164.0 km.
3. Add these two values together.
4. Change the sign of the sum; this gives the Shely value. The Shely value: -10.6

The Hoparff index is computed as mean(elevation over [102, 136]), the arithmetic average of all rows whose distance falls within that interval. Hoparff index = 5.15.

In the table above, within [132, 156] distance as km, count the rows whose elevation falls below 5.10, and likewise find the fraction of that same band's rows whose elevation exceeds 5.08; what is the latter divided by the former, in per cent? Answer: 80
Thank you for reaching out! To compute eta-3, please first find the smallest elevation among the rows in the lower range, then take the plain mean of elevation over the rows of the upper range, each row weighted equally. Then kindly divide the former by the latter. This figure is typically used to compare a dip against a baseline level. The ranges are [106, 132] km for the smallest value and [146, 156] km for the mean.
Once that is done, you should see 0.972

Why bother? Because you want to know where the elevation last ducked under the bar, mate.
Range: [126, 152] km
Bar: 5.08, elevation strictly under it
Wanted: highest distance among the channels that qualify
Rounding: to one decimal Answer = 149.0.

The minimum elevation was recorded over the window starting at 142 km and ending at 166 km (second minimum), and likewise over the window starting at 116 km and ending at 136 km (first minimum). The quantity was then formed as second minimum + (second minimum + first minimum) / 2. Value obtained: 9.9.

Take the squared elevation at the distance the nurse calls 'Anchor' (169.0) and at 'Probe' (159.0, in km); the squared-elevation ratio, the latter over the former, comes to 0.89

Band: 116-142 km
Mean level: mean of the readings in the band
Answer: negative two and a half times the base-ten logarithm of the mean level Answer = -1.793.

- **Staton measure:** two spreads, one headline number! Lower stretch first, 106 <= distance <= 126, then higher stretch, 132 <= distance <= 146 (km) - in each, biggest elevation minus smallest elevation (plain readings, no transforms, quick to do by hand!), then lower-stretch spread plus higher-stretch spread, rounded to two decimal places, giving 0.58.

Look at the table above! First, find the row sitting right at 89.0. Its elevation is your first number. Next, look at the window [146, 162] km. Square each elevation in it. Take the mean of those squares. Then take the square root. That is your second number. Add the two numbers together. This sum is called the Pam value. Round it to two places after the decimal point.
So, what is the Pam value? 10.16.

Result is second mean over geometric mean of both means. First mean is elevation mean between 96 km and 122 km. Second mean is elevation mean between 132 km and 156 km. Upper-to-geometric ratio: 1.02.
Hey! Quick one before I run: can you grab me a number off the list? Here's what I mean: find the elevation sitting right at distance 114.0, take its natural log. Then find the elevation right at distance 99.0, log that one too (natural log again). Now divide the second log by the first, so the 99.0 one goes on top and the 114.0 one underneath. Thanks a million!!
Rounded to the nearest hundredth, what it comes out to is 0.97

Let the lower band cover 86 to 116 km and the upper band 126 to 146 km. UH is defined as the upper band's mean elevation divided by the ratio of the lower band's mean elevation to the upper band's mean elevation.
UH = 5.49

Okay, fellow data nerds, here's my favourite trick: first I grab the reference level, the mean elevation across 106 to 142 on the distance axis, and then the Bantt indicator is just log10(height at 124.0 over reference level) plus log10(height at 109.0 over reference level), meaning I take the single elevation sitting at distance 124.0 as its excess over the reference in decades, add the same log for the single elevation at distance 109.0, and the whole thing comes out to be 0.01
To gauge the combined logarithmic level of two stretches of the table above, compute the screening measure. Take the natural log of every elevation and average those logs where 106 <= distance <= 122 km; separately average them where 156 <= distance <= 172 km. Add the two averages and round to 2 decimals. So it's 3.26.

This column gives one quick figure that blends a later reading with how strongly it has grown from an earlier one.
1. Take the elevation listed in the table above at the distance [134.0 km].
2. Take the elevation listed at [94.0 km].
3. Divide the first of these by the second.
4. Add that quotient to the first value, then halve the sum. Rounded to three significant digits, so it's 3.12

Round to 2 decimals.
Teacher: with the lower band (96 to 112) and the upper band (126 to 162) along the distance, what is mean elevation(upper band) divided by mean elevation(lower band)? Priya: 1.04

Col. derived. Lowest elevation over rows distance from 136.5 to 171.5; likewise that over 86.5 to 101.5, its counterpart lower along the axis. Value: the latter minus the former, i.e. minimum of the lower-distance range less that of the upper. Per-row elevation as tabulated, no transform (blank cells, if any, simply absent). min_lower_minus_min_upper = -0.10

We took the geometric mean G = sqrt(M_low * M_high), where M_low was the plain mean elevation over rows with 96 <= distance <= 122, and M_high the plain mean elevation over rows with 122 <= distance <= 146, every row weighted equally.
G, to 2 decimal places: 5.13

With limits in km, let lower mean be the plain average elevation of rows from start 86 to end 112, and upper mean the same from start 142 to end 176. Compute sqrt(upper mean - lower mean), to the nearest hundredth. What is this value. 0.42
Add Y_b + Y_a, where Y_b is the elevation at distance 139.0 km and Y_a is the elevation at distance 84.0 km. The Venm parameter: 10.1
